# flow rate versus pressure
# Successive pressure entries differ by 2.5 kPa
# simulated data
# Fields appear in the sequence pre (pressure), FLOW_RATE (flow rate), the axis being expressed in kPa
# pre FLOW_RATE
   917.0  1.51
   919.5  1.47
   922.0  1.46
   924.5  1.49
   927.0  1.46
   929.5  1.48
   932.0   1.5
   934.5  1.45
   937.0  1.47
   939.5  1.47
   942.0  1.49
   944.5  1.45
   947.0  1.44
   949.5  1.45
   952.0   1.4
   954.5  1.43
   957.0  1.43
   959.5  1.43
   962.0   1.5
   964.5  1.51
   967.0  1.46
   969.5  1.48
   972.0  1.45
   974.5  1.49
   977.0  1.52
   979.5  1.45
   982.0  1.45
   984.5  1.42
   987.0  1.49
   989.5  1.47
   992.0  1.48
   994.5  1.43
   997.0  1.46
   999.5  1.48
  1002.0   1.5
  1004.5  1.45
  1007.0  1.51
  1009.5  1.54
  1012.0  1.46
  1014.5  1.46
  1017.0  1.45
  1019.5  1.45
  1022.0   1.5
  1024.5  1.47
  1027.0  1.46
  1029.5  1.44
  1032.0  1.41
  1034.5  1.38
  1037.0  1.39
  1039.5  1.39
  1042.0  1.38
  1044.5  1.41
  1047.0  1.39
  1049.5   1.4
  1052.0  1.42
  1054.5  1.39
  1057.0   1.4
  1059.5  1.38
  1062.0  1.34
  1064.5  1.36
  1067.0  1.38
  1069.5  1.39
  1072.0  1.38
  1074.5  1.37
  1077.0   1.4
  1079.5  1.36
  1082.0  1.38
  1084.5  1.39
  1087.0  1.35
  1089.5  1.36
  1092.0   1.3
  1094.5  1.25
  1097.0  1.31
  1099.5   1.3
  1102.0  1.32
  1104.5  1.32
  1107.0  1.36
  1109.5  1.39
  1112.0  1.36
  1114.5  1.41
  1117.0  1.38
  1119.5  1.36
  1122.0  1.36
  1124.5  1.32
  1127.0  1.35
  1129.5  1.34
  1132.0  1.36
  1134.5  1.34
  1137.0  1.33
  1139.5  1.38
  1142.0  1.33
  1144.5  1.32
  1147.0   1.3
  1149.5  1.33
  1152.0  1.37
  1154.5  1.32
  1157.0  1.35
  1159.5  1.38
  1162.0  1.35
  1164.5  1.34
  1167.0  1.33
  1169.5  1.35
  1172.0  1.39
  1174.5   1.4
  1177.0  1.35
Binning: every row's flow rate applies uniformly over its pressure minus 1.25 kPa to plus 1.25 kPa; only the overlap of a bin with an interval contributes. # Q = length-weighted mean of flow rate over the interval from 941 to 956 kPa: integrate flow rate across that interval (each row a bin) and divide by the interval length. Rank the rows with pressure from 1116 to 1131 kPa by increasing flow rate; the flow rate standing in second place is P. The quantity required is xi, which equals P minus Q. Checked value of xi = -0.10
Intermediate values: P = 1.34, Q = 1.44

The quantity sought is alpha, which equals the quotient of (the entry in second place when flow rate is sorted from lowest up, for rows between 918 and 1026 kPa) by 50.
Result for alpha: 0.0284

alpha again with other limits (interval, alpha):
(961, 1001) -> 0.0286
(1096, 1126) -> 0.0262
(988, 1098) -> 0.0260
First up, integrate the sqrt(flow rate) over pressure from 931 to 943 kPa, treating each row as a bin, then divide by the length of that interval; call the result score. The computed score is 1.21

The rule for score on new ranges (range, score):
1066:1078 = 1.18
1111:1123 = 1.17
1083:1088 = 1.17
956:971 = 1.21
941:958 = 1.20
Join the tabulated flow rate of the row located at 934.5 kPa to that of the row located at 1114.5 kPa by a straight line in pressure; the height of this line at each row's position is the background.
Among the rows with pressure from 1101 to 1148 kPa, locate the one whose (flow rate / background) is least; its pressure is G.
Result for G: 1147.0 kPa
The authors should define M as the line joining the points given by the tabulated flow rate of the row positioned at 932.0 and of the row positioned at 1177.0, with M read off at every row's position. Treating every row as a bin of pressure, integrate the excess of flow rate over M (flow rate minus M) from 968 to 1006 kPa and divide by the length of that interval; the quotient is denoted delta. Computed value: 0.002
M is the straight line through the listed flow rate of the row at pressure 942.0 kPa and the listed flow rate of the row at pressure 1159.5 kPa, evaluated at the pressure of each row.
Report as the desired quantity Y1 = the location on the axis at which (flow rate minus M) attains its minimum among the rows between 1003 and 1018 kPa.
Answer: 1004.5 kPa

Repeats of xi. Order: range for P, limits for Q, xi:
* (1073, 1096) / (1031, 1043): -0.09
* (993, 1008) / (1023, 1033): 0.00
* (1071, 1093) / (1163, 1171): 0.01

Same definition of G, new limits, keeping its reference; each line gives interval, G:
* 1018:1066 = 1062.0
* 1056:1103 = 1094.5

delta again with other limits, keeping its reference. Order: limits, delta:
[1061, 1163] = -0.040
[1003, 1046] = 0.001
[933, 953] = -0.040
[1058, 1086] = -0.039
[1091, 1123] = -0.053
